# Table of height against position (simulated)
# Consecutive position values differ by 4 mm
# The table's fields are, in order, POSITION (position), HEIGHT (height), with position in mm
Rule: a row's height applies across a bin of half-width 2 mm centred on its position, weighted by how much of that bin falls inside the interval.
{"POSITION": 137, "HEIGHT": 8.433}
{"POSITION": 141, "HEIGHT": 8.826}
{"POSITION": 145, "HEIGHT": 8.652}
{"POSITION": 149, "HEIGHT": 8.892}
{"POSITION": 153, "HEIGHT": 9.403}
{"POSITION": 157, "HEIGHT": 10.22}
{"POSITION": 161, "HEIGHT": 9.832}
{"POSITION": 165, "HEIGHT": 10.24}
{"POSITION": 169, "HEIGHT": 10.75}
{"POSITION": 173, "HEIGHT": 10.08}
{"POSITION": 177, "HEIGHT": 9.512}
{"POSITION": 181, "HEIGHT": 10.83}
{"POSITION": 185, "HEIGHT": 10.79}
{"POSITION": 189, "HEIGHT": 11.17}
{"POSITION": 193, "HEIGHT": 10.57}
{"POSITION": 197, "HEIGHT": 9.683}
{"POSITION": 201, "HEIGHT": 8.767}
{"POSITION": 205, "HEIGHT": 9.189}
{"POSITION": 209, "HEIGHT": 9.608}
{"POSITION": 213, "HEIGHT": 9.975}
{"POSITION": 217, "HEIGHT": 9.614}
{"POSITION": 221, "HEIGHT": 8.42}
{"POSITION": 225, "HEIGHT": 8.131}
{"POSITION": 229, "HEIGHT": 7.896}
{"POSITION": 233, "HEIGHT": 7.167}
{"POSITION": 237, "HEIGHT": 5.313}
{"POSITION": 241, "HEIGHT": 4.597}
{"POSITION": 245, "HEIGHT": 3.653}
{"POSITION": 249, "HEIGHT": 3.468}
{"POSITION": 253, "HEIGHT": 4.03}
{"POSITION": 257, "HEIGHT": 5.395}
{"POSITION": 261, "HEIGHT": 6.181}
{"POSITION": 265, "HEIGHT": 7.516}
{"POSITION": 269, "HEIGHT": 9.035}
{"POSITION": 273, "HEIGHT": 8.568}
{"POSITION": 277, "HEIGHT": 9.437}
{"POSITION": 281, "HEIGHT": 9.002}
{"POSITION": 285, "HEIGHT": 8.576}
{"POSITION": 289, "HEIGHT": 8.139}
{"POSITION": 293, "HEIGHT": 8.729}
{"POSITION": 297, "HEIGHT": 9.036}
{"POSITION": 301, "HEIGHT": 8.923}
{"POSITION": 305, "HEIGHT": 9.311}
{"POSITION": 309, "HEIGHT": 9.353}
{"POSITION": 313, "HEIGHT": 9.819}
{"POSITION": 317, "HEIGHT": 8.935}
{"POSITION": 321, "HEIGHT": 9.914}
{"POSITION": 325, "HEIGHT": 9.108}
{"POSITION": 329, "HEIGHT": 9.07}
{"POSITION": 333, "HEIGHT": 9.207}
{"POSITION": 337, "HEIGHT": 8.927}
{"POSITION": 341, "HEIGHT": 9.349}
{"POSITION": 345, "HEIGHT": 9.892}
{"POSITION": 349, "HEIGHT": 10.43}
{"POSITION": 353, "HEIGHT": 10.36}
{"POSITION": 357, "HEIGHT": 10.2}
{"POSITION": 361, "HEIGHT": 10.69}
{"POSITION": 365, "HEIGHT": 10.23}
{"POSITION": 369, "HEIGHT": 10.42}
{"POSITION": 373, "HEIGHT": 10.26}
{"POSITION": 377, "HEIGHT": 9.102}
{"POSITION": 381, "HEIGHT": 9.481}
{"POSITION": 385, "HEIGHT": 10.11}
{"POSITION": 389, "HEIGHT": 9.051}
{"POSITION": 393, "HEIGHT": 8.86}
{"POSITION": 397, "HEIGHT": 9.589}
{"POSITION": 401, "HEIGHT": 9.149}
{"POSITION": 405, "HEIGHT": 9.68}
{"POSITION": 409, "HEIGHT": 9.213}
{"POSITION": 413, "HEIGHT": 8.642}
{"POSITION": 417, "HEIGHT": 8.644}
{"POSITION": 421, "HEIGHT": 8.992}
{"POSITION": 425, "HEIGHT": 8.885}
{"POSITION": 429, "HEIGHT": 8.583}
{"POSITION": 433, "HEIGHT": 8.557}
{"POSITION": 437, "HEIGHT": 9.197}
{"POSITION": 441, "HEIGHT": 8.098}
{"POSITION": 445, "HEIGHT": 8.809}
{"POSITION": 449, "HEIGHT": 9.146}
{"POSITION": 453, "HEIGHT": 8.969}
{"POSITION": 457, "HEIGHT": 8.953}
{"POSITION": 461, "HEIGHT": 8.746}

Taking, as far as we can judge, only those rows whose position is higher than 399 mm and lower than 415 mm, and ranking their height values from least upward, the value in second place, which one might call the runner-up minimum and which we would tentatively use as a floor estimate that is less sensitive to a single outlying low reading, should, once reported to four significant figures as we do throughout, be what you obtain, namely 9.149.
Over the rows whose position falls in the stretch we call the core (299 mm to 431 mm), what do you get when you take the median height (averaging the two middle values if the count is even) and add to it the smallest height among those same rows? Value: 17.9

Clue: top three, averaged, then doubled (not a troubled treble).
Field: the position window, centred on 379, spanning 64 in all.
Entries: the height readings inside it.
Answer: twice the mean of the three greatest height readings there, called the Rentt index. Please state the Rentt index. 21.0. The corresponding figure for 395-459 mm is 19.0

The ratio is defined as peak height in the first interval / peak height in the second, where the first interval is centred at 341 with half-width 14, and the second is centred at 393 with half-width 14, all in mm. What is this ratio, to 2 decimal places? 1.03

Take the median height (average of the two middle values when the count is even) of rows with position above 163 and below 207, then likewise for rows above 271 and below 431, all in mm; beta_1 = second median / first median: 0.90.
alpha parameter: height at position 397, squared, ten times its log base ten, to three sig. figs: 19.6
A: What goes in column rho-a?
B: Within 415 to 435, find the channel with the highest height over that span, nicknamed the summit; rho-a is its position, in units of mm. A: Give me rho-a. 421 mm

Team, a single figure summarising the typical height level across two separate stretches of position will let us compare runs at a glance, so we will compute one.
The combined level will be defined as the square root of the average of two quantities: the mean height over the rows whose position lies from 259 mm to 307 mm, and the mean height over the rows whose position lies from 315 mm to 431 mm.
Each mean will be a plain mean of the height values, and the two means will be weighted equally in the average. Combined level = 3.00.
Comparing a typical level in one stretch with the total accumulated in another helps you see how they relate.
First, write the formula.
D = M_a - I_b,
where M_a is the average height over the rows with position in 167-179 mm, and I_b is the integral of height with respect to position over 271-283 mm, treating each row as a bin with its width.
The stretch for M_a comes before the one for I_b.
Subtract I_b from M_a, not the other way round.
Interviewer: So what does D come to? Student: -98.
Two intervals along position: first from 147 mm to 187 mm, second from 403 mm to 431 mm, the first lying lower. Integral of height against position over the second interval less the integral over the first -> -152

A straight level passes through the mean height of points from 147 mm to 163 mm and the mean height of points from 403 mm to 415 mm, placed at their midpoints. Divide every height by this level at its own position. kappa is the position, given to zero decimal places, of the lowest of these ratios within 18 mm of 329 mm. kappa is 317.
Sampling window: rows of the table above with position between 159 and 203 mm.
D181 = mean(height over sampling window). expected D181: 10.2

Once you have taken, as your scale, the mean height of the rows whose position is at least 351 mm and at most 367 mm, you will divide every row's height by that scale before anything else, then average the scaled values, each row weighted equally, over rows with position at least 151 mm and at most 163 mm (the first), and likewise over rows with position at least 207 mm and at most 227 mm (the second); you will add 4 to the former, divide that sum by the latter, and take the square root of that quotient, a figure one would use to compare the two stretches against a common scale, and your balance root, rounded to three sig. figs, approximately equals 2.37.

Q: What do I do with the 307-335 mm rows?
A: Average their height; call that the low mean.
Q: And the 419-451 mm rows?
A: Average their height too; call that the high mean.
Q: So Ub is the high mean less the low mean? -0.6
